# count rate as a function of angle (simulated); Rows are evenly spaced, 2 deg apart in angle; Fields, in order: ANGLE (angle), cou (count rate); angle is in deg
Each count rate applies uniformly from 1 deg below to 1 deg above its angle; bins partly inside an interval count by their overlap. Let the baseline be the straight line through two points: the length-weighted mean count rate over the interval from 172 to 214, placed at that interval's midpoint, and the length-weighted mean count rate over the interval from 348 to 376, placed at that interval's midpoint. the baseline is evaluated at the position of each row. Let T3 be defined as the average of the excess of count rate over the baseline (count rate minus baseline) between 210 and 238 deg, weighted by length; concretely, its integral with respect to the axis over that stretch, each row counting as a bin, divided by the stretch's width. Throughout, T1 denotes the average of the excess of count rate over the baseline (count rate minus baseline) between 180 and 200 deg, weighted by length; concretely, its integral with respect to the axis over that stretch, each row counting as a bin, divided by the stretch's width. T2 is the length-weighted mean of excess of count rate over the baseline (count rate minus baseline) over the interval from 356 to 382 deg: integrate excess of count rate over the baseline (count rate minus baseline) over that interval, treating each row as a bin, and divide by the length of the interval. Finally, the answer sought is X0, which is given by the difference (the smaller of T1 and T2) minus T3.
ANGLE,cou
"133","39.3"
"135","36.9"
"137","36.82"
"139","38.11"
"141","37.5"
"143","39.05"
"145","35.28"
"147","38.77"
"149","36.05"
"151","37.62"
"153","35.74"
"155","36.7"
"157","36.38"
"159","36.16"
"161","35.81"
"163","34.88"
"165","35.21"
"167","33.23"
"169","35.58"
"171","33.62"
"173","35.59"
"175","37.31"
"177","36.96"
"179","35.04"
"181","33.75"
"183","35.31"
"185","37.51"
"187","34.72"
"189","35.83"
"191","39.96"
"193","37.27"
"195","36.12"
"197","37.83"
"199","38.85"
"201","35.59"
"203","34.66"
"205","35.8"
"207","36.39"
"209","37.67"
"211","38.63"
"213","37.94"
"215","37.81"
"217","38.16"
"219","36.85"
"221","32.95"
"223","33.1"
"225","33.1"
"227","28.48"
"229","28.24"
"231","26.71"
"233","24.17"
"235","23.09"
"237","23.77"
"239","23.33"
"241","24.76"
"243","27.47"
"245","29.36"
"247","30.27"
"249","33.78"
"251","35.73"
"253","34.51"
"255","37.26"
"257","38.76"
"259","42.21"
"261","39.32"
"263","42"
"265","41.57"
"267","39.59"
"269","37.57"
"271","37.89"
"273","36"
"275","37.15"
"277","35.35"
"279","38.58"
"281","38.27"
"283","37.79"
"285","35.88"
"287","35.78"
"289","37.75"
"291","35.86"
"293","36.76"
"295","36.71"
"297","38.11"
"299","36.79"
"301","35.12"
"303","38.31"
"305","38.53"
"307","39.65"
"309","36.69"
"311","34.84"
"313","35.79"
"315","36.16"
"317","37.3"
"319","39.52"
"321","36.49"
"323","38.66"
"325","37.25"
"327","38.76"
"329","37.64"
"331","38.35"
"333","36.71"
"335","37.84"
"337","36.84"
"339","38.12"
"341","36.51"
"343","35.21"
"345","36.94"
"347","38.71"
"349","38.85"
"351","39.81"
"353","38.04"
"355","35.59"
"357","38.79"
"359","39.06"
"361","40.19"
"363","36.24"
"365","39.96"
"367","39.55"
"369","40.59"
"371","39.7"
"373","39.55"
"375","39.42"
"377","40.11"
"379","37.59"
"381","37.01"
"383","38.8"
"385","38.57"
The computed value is 5.4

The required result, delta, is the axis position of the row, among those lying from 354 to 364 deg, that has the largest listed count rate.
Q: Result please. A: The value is 361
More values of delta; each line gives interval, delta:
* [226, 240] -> 227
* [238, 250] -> 249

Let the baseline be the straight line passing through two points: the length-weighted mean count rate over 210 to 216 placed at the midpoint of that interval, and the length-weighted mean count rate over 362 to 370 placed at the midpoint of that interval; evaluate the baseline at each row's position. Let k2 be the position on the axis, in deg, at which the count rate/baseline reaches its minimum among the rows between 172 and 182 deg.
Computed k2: 181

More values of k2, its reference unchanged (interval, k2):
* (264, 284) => 277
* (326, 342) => 341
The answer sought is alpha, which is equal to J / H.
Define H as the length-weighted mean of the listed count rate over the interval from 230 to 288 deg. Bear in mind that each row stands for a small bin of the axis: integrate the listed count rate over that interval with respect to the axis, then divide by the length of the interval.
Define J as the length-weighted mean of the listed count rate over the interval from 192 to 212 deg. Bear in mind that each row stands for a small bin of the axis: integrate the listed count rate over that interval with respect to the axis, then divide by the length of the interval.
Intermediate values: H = 34.1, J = 36.9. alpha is 1.08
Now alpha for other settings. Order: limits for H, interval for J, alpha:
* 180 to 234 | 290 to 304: 1.05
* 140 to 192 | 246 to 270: 1.04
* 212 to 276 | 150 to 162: 1.09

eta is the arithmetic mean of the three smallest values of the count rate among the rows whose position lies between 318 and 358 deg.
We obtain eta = 35.8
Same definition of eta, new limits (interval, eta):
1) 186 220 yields 35.0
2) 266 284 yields 36.2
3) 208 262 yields 23.4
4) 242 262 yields 29.0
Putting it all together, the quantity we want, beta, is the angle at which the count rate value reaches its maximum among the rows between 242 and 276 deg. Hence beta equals 259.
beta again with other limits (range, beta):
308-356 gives 351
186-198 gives 191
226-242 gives 227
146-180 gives 147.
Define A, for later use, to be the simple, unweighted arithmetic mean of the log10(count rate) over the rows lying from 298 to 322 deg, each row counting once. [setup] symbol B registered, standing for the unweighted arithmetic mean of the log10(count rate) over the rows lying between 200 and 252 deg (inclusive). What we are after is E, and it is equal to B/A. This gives 0.95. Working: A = 1.57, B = 1.50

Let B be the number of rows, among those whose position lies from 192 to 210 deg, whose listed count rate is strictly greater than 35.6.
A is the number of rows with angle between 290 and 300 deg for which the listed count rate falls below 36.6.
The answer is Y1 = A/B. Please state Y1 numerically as 0.14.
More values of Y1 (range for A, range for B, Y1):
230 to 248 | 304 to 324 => 1.00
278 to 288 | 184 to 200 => 0.29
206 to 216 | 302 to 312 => 0.25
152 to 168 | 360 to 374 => 1.00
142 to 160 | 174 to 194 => 0.83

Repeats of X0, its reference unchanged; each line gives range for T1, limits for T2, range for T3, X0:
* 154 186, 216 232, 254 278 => -5.9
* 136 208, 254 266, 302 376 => 0.6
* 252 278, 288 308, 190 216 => -1.2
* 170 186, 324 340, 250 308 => -0.8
